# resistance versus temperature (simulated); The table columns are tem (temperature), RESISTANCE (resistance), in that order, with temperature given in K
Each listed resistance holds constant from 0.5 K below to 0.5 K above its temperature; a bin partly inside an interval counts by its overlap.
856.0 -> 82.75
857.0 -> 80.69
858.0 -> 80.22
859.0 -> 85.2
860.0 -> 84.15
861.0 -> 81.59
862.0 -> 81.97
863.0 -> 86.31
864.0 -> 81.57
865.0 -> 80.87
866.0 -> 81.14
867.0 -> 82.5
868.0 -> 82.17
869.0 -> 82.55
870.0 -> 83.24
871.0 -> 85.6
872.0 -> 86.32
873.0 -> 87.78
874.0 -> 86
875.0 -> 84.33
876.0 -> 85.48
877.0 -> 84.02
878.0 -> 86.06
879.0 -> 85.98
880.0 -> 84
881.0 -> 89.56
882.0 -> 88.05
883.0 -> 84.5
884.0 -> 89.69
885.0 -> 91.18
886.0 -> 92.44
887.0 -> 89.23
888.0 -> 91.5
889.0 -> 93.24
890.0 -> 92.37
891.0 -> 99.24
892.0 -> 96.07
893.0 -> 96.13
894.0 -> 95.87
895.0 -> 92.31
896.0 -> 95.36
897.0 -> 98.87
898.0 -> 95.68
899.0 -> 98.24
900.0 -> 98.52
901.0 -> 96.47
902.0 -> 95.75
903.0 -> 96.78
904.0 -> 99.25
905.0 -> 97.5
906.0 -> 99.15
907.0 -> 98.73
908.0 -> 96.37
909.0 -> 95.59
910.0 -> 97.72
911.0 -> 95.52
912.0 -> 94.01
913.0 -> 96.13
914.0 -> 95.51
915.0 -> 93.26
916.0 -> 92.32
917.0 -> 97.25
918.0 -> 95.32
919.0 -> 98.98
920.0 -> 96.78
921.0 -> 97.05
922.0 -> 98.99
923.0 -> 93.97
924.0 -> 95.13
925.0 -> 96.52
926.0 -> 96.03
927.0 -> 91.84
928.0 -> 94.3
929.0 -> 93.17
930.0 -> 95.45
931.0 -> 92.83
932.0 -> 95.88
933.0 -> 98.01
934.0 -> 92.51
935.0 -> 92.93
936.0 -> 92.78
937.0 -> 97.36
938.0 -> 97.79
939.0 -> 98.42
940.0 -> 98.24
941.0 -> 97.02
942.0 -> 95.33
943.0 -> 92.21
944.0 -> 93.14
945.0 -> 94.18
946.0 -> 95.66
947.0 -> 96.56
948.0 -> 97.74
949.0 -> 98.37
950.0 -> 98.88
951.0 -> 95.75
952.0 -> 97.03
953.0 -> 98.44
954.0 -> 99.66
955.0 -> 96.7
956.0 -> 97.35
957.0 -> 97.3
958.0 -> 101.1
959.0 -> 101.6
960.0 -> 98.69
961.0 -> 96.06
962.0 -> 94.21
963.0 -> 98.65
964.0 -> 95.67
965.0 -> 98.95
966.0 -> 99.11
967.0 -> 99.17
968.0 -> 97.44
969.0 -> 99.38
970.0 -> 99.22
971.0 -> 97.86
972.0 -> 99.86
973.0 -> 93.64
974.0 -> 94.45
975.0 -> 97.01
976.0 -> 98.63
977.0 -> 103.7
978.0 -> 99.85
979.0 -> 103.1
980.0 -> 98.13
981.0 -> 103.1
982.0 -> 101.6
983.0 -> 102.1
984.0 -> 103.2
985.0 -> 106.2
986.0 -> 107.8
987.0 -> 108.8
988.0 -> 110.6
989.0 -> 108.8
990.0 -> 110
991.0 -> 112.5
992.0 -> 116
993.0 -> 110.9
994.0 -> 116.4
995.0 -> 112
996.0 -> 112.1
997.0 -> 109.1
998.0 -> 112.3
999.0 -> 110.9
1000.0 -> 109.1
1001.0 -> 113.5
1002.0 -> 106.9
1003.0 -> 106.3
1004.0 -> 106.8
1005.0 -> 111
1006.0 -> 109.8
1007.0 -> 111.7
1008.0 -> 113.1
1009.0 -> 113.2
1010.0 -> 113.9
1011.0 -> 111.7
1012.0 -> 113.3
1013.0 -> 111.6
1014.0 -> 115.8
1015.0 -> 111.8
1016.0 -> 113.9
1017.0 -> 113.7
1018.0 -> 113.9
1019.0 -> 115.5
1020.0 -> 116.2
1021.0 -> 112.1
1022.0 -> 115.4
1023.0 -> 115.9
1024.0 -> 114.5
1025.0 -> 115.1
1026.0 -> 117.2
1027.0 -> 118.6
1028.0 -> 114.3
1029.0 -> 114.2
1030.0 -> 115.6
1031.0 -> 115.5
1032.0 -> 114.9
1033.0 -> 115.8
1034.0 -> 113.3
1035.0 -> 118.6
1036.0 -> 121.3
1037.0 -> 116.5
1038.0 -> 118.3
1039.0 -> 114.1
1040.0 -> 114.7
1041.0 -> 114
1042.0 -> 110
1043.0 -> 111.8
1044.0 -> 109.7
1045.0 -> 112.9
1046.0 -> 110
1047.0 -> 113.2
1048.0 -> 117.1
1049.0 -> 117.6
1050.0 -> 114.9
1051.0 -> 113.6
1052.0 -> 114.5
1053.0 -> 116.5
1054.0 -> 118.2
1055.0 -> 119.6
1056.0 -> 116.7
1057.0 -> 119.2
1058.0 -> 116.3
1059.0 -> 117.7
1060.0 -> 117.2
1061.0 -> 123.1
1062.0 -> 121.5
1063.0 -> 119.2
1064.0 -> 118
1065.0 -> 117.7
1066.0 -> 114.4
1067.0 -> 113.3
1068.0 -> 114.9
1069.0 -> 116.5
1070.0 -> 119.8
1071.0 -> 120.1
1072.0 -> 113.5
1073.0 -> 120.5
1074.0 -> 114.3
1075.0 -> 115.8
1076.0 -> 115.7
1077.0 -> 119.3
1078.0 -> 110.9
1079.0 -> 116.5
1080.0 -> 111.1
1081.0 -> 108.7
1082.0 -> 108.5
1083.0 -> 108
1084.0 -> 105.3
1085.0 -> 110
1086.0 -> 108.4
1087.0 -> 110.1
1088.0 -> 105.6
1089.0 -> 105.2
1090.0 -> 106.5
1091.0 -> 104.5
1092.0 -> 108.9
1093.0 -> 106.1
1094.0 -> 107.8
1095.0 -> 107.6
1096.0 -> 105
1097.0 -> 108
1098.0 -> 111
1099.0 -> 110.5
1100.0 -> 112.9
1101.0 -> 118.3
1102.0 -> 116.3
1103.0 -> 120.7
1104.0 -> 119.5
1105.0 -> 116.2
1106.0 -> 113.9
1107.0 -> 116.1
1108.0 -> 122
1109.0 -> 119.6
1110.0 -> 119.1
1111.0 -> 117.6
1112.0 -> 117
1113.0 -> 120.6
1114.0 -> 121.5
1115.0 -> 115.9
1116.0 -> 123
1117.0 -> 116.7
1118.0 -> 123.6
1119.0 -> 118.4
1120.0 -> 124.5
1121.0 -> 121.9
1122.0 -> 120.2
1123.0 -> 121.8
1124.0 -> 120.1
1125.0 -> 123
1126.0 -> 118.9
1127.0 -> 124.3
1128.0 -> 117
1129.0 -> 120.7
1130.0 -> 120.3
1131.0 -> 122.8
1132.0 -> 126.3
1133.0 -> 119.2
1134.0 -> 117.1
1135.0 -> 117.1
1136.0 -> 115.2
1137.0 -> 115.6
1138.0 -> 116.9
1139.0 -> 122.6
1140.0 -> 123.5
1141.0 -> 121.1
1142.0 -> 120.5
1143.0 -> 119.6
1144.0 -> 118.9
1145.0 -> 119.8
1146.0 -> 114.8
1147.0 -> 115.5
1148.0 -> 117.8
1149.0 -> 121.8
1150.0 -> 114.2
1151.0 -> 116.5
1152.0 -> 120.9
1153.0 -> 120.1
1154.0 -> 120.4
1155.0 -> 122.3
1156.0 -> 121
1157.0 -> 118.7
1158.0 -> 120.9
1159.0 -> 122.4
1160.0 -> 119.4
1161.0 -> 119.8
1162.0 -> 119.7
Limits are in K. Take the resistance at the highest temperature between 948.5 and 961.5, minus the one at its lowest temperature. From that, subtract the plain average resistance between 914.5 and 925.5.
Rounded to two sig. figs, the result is -98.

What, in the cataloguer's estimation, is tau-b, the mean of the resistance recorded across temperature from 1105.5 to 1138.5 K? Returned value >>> 120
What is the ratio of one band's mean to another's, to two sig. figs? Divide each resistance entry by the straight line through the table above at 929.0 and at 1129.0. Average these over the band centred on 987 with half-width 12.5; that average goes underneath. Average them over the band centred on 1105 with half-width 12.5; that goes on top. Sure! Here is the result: 0.93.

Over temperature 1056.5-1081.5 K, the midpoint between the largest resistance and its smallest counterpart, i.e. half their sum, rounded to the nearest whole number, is 116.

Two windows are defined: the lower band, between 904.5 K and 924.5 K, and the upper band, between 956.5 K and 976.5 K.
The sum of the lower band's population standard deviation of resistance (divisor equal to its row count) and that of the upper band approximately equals 4.0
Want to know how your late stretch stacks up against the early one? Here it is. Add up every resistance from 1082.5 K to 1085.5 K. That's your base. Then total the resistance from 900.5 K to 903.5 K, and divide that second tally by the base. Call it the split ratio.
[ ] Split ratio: 0.89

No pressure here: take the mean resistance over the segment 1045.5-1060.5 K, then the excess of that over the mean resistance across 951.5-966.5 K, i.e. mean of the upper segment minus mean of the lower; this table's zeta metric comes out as 18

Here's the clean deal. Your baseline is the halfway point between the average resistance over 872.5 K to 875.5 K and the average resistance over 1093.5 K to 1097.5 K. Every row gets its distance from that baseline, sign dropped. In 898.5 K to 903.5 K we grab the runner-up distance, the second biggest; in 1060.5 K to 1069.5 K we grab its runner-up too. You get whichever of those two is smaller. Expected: 1.7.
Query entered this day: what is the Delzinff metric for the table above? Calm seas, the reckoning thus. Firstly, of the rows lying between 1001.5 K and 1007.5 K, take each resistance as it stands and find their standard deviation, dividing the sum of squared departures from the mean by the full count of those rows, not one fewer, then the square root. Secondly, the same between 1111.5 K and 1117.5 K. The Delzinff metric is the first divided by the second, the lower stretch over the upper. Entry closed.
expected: 0.8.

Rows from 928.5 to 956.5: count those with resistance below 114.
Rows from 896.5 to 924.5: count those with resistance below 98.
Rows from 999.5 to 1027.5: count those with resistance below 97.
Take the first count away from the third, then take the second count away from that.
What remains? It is -48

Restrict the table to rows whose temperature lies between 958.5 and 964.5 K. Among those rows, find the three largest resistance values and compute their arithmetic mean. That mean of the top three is 100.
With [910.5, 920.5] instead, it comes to 98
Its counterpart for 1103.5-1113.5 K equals 121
